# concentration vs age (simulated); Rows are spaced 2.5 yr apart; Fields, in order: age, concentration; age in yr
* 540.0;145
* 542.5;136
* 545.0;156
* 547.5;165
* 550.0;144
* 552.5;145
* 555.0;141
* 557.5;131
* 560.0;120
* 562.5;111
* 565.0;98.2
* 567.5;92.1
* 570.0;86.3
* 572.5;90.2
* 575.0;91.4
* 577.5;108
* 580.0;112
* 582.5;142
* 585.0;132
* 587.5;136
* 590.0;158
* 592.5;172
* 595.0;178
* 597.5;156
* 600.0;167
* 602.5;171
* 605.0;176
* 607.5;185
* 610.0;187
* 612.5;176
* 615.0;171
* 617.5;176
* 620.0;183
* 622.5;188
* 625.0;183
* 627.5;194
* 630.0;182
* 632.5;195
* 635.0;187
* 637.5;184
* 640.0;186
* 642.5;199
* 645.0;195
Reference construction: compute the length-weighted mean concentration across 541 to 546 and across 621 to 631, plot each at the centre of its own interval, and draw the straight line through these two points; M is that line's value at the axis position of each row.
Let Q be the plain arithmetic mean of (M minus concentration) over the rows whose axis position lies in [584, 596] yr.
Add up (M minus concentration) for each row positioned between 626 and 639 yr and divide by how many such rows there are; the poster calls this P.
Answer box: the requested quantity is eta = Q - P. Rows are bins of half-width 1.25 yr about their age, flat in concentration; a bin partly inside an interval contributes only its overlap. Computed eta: 12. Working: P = 1.6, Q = 14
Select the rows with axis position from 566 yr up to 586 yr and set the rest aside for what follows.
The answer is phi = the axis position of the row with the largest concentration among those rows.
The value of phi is 582.5 yr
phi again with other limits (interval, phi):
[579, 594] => 592.5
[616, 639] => 632.5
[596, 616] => 610.0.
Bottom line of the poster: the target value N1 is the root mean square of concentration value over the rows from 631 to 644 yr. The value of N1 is 190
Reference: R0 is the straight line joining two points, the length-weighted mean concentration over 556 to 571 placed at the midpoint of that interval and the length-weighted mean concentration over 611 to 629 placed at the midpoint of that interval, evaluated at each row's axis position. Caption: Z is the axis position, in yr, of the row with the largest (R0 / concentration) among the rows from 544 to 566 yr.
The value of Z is 565.0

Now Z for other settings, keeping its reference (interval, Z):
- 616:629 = 625.0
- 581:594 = 585.0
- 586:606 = 587.5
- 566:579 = 570.0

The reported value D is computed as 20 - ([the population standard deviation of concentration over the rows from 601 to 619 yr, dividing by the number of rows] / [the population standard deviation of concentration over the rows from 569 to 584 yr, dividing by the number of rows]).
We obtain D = 19.7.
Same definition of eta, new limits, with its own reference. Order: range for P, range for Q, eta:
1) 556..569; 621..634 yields -45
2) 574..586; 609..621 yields -44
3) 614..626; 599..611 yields -5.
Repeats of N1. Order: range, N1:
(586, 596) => 162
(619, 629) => 187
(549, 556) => 143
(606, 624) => 181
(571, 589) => 118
